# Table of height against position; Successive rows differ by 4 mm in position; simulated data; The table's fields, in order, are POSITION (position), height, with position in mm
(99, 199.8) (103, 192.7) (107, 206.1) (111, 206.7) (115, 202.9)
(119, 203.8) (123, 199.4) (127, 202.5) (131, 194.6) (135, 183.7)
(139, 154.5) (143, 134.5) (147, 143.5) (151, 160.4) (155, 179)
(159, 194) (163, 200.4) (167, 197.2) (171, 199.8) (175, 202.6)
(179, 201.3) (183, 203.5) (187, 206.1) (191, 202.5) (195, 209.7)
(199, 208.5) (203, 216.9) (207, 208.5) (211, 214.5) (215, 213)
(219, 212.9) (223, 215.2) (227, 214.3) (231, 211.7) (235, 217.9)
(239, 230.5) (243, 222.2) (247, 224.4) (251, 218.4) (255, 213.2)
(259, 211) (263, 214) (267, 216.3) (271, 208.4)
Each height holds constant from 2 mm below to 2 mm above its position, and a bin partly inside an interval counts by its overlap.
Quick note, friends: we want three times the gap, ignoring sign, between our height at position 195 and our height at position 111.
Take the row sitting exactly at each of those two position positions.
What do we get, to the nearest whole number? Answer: 9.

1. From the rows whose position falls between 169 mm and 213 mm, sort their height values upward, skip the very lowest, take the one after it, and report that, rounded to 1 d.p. 201.3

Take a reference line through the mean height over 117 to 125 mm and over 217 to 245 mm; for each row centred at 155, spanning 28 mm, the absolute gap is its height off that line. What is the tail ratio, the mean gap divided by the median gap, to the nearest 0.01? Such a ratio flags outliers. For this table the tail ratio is 1.23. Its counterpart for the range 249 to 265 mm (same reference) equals 0.90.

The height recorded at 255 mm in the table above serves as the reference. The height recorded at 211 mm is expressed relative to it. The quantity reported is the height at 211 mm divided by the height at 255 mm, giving 1.01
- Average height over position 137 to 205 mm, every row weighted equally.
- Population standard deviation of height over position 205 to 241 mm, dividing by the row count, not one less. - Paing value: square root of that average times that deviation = 33.3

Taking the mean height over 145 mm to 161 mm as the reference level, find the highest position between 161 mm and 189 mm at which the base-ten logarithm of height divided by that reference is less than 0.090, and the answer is 187 mm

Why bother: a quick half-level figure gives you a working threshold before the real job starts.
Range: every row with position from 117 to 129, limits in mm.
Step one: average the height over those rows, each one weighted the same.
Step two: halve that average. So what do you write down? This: 101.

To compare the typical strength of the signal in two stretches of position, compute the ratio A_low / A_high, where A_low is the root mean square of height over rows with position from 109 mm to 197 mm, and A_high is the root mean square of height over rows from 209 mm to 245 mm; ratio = 0.88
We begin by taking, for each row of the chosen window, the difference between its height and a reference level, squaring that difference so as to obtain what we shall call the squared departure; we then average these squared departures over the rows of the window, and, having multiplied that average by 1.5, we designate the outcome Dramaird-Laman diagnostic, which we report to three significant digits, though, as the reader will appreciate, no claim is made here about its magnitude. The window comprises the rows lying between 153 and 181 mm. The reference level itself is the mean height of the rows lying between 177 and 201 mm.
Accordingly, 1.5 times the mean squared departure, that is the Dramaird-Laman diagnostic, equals 205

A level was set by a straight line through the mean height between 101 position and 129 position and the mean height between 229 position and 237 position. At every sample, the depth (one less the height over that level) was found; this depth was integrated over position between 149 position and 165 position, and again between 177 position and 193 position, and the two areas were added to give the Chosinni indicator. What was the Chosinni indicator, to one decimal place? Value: 2.3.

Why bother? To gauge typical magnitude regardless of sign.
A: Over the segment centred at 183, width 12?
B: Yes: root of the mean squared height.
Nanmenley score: 204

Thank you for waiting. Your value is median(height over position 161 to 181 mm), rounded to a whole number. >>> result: 200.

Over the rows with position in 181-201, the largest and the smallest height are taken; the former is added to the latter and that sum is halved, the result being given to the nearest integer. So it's 206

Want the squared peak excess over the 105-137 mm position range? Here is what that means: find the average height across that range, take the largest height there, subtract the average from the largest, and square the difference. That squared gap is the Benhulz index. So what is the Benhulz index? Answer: 45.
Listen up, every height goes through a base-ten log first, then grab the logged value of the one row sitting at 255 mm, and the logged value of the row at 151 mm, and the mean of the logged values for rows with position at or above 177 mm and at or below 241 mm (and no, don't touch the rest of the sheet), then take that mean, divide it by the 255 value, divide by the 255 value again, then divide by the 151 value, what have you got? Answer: 0.194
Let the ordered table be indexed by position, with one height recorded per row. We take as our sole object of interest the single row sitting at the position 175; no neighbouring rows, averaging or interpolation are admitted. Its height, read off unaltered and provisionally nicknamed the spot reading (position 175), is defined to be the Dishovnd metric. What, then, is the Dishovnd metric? 202.6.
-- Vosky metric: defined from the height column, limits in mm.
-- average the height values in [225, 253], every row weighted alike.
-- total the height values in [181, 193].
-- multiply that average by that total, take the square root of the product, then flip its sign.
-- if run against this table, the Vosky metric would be -367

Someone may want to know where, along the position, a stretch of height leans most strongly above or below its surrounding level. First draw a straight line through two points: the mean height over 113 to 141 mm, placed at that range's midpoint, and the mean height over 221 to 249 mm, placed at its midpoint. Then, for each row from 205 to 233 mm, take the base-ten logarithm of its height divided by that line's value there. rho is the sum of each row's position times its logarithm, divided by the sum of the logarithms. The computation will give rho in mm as 223.0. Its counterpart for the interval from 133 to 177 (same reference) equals 146.4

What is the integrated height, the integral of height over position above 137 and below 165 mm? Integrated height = 4665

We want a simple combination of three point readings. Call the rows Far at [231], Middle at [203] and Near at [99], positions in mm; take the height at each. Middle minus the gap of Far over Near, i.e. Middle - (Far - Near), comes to 205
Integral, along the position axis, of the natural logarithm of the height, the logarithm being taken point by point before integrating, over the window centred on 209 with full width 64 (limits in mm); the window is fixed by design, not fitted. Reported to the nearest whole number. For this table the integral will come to 343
